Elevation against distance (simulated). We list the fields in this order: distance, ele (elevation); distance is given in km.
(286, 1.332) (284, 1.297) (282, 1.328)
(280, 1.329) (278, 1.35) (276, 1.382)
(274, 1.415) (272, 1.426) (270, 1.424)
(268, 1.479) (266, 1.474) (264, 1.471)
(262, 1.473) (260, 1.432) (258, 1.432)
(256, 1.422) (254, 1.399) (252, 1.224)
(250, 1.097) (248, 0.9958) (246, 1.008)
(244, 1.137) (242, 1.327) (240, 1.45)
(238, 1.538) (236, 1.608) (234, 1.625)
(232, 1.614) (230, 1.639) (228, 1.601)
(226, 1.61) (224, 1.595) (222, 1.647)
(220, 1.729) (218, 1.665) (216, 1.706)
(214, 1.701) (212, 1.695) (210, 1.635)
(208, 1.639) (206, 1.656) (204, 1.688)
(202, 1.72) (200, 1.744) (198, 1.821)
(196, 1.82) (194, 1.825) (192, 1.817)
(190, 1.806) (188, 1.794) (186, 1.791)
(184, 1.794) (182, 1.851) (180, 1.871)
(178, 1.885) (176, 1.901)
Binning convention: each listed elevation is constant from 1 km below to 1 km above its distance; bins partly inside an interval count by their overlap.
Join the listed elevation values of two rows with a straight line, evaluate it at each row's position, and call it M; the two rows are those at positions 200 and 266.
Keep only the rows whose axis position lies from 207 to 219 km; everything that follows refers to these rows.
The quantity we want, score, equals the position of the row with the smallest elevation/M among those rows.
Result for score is 208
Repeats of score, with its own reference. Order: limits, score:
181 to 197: 184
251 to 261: 252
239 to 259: 248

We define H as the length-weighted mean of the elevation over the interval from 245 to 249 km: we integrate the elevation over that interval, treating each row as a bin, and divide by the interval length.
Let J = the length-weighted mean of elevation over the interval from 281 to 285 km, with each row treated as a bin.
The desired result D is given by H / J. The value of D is 0.76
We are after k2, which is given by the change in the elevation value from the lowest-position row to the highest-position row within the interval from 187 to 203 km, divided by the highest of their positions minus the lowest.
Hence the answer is -0.005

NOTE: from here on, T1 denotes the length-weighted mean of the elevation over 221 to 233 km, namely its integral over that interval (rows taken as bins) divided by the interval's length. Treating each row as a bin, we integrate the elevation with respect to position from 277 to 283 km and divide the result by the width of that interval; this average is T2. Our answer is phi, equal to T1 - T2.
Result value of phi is 0.28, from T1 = 1.62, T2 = 1.34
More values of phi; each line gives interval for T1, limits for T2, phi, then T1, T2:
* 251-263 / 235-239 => -0.18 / 1.40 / 1.57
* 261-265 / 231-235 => -0.15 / 1.47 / 1.62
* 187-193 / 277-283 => 0.47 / 1.81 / 1.34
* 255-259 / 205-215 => -0.24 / 1.43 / 1.67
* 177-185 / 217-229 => 0.21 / 1.85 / 1.64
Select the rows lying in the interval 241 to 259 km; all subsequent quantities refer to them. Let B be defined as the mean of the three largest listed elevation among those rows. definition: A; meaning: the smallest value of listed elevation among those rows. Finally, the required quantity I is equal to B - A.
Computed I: 0.42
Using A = 0.9958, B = 1.4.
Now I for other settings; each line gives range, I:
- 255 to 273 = 0.05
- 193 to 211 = 0.19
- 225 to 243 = 0.30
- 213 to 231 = 0.12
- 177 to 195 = 0.08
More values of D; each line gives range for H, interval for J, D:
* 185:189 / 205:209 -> 1.09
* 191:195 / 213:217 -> 1.07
